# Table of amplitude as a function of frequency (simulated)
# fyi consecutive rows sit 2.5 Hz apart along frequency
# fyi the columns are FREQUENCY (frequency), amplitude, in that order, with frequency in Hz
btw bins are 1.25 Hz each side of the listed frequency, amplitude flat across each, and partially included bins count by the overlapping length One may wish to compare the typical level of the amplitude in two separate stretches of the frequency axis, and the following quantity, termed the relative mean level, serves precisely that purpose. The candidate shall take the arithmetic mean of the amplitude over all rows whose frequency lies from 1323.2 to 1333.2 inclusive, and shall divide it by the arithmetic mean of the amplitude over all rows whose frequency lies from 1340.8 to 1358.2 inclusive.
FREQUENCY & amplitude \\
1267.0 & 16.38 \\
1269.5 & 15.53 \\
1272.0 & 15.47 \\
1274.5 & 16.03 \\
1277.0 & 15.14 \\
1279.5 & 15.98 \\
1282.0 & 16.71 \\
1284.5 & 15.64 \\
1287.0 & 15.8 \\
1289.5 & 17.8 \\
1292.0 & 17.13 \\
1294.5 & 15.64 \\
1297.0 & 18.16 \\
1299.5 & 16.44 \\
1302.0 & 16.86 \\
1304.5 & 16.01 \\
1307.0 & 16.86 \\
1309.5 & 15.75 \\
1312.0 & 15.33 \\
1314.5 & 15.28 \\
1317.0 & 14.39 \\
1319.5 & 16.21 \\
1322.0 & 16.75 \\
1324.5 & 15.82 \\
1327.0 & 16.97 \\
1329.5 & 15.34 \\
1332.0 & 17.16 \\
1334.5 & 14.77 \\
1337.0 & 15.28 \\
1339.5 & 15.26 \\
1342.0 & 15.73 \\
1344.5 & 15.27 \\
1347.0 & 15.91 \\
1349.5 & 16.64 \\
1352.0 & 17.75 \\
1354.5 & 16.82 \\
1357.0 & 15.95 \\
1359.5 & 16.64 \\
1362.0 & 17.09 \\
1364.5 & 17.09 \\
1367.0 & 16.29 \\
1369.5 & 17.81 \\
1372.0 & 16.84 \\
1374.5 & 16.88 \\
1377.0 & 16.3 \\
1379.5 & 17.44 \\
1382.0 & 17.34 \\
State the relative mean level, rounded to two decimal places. 1.00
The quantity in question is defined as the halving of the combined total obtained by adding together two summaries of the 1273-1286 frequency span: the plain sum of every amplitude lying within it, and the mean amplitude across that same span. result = 47.7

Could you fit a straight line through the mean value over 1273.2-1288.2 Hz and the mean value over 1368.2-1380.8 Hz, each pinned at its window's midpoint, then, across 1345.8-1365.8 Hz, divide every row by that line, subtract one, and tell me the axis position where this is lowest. 1357.0 Hz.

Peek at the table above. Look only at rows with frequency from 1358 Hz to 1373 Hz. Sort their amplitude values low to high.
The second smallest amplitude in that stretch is 16.64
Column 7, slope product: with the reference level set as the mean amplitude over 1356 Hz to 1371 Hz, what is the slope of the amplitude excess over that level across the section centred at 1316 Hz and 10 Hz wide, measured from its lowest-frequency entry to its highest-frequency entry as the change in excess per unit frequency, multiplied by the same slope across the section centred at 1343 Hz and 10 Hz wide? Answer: 0.010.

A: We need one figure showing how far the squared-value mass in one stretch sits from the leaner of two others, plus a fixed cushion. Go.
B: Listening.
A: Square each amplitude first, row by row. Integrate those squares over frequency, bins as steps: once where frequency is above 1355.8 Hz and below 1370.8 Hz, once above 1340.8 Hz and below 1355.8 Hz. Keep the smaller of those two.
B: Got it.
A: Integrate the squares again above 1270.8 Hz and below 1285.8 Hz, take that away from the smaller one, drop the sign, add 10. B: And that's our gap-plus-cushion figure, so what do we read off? 270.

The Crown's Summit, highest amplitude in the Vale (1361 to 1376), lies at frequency 1369.5 Hz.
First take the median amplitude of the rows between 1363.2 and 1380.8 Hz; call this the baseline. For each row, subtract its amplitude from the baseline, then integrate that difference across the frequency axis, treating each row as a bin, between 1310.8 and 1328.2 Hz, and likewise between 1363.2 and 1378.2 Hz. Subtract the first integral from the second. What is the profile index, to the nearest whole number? -18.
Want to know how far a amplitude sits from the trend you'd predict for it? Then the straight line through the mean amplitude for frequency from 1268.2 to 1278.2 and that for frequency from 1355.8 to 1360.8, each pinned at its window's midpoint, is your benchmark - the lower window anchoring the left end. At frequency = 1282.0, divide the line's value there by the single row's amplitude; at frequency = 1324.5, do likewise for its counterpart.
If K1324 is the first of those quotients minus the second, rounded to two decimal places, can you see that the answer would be -0.08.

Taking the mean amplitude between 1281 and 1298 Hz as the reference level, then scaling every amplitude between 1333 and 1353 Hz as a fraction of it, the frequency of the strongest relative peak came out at 1352.0 Hz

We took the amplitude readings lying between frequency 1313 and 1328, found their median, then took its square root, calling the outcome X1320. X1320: 4.00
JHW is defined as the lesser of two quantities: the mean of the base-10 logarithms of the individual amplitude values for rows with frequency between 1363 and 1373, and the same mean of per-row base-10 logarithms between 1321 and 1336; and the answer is 1.21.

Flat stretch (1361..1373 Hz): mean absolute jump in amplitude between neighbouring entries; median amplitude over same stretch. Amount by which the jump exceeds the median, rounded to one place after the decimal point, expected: -16.3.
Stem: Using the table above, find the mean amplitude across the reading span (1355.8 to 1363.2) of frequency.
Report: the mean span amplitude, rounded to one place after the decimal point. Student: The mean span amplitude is 16.6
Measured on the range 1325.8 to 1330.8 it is 16.2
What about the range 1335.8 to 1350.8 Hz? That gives 15.7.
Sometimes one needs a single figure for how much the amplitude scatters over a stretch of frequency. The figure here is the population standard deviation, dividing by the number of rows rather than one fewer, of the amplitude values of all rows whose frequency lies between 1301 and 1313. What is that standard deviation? 0.61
